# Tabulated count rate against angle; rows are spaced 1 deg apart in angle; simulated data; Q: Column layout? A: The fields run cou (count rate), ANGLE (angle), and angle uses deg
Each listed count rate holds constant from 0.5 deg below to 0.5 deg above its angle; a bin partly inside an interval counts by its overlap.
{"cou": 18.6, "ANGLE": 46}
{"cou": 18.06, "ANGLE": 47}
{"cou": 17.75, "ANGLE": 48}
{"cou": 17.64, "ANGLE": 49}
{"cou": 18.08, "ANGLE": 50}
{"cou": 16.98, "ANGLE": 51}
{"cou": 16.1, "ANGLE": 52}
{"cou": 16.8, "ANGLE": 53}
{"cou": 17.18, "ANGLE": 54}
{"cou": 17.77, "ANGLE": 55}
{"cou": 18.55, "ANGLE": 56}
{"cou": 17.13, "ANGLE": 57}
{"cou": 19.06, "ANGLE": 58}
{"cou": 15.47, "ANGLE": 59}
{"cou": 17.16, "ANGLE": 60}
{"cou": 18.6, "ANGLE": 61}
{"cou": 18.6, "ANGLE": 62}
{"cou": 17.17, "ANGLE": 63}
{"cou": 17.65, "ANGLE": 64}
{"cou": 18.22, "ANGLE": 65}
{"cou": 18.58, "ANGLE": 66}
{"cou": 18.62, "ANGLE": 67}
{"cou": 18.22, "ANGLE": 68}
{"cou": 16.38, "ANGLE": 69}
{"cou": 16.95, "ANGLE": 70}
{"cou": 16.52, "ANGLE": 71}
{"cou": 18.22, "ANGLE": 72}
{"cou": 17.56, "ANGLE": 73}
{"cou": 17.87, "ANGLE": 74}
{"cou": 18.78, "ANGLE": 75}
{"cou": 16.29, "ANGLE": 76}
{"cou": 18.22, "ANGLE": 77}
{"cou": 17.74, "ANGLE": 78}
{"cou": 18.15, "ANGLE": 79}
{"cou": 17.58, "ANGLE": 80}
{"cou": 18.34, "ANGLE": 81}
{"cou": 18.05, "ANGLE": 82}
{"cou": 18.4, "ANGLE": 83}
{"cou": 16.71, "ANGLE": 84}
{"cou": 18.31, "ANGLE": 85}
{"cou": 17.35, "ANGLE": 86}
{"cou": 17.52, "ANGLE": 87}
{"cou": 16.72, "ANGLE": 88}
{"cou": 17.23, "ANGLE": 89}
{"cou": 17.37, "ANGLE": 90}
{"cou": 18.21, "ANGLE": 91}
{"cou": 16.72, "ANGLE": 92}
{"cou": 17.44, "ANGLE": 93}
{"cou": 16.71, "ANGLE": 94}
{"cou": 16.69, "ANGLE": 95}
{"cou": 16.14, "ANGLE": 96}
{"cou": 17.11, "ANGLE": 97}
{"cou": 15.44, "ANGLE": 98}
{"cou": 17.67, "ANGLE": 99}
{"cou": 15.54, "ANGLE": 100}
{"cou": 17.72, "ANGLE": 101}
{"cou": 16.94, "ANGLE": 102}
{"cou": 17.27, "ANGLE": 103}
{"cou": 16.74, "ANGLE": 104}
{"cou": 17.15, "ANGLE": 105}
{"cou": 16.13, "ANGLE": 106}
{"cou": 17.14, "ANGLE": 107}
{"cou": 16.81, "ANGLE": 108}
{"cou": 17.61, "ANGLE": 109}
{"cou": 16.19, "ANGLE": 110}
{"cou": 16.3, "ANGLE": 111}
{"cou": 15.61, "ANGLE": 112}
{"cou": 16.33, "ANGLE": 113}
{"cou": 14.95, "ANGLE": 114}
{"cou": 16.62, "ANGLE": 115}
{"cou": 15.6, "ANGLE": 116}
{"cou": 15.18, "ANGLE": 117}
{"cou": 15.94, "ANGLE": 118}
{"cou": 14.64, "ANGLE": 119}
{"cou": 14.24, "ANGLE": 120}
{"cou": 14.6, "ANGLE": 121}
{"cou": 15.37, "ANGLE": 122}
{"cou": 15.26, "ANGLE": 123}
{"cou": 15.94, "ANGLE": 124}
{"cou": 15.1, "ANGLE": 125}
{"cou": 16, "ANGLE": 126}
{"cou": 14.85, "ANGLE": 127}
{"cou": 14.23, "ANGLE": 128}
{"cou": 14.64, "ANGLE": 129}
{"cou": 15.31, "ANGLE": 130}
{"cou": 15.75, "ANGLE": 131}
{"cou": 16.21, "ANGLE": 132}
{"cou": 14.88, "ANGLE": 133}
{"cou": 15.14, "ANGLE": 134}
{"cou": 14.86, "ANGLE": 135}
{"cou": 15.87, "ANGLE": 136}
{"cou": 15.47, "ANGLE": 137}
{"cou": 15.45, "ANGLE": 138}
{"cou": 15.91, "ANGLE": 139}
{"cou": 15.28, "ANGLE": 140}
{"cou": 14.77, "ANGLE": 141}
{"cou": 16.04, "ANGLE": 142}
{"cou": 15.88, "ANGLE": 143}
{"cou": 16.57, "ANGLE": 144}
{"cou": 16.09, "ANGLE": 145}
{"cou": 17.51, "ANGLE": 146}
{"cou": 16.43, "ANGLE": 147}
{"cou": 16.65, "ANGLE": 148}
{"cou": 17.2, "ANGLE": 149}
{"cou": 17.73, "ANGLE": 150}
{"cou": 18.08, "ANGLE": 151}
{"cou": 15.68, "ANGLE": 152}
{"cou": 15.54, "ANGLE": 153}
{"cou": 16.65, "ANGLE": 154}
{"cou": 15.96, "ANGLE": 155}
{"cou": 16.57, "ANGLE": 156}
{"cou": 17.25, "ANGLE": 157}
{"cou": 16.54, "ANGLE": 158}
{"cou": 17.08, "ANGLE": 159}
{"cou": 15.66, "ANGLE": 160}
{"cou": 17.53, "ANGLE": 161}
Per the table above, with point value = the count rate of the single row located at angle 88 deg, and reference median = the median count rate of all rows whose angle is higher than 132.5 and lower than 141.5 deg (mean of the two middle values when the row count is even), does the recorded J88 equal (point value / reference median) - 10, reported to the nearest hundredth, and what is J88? -8.91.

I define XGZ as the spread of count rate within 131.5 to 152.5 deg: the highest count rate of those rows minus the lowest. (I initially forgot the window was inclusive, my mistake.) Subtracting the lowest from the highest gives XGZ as 3.31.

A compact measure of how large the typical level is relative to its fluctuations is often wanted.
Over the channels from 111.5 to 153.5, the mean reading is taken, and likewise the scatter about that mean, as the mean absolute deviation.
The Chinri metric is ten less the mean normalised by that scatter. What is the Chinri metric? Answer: -12.8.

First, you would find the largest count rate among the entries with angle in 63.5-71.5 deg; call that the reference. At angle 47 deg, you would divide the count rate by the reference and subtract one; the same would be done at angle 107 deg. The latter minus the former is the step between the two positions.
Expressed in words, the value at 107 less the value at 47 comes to -0.05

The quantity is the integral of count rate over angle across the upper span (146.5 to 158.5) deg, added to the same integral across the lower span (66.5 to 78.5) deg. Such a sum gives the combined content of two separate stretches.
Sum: 412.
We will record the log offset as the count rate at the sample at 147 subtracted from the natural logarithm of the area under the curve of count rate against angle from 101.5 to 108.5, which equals -11.7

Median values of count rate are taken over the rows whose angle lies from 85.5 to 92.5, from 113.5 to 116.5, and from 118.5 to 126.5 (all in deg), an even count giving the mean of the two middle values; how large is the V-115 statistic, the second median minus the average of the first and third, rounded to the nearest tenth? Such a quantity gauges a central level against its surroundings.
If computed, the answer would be -0.7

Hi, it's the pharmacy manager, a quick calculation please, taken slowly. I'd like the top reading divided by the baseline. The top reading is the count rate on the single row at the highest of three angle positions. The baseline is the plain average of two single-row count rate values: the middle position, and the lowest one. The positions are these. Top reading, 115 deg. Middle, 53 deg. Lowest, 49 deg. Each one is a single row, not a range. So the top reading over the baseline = 0.97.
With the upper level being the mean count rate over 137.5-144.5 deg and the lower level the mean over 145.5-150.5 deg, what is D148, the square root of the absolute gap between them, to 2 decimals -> 1.18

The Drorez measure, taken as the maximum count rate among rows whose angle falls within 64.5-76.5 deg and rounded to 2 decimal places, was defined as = 18.78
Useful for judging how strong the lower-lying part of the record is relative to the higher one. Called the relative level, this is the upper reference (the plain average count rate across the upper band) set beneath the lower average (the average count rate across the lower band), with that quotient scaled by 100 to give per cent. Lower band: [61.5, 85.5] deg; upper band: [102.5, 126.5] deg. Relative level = 112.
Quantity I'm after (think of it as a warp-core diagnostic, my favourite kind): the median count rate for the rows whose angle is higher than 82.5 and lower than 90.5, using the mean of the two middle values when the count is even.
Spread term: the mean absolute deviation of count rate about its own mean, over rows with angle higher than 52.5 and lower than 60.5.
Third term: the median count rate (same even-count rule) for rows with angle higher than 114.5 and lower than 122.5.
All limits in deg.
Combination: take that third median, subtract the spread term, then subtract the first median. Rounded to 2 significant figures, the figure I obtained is -2.9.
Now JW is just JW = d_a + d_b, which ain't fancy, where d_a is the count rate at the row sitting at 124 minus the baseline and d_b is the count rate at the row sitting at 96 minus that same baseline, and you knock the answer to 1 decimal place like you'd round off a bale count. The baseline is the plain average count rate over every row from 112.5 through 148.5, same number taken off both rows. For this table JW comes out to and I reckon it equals 1.0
